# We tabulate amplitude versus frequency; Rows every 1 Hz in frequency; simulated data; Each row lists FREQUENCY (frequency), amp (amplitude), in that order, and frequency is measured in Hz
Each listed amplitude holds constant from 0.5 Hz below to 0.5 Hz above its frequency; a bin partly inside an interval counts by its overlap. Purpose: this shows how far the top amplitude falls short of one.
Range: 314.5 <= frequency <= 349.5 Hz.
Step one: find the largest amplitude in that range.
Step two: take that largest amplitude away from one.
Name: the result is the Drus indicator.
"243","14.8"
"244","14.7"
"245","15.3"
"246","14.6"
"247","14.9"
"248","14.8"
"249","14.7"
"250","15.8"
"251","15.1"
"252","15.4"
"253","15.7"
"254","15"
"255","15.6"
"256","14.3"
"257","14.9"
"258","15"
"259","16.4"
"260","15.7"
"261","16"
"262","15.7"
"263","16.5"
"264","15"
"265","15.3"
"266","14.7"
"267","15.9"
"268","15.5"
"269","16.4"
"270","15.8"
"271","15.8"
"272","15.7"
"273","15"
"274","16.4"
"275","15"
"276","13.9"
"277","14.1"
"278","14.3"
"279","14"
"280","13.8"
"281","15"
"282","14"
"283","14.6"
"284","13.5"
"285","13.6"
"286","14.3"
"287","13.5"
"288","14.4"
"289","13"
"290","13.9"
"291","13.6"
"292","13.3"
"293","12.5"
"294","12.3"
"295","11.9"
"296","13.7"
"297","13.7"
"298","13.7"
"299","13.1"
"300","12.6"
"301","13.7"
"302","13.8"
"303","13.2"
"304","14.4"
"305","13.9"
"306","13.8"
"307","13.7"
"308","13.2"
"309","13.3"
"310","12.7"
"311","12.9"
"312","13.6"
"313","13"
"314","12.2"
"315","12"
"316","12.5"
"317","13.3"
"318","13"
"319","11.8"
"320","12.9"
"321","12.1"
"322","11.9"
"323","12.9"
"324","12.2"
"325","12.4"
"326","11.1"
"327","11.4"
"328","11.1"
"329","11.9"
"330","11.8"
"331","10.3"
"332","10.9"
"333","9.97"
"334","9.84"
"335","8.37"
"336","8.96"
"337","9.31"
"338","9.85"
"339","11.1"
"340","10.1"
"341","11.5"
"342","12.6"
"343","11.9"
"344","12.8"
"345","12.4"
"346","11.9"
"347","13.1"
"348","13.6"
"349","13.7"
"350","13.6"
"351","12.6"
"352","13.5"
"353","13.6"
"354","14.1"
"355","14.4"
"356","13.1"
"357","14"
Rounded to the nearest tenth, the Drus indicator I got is -12.7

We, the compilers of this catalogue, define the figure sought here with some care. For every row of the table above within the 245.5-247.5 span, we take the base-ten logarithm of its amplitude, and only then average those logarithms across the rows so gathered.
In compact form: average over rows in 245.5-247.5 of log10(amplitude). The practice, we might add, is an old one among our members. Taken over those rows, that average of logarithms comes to 1.17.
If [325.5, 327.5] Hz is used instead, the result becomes 1.05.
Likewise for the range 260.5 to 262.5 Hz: 1.20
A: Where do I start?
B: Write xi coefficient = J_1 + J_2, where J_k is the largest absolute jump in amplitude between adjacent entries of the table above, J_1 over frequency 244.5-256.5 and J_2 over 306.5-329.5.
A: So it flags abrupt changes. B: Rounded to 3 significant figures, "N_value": 2.60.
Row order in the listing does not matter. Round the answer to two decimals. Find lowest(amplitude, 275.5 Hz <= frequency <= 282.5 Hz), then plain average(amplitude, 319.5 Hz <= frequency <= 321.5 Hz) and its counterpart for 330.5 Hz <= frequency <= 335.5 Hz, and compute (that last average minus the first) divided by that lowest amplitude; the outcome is -0.19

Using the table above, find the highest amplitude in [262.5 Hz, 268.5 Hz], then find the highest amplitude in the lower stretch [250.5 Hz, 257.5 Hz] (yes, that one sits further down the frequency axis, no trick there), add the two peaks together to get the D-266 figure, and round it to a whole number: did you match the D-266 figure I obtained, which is 32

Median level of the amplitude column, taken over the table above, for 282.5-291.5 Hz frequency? 13.6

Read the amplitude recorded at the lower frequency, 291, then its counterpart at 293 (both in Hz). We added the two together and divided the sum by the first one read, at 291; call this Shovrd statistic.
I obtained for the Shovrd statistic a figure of 1.92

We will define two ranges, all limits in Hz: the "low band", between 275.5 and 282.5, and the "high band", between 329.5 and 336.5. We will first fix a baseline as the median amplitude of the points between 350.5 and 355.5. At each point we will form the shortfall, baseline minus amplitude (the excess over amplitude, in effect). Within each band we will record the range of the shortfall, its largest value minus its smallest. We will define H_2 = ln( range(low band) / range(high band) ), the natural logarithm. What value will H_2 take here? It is -1.1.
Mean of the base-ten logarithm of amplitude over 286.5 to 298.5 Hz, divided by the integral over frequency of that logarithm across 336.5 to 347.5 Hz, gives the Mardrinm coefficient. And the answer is 0.096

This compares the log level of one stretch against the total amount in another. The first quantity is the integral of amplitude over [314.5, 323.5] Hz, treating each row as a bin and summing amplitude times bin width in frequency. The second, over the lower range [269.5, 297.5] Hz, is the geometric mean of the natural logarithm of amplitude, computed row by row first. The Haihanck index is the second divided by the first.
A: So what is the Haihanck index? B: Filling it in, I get 0.024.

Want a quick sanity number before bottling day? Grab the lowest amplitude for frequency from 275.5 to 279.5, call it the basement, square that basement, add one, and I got 194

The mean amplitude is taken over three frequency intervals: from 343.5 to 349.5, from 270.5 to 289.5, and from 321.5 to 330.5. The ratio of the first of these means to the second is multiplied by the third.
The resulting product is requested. 10.6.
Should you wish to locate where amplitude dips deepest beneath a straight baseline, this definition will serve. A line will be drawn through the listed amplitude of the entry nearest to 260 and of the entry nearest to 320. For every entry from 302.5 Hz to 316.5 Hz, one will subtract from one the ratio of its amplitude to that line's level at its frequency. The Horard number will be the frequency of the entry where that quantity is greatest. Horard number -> 315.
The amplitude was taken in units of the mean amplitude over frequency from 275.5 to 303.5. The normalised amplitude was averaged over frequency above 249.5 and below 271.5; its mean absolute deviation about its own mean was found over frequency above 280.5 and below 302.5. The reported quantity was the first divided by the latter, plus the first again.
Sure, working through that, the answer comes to 29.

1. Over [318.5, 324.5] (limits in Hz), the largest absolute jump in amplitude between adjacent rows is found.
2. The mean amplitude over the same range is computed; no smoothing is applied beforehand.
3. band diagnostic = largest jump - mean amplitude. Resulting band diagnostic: -11.2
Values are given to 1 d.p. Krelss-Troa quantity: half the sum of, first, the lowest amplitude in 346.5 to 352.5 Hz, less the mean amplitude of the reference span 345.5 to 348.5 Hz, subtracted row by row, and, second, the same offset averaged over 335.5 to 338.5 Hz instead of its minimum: -1.9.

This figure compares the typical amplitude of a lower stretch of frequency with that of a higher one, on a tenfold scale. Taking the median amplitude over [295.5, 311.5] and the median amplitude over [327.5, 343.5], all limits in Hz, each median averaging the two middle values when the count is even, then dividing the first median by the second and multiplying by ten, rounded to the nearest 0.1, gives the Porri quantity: 12.9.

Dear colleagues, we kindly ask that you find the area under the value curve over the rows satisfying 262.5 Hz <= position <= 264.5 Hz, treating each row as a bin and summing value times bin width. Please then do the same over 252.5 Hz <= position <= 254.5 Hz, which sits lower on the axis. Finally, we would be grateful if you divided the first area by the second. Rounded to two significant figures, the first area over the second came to 1.0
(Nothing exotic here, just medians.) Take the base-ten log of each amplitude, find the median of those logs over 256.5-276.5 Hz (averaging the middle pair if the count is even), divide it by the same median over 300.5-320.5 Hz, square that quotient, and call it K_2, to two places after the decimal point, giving 1.14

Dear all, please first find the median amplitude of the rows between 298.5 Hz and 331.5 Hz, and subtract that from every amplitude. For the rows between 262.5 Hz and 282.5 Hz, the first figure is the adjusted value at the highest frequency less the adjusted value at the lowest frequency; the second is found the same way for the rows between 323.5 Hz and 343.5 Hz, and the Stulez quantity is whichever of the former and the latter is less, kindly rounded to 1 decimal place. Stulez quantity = -2.5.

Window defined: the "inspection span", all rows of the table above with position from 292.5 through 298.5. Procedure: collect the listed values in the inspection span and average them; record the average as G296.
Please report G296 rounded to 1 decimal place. 13.0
